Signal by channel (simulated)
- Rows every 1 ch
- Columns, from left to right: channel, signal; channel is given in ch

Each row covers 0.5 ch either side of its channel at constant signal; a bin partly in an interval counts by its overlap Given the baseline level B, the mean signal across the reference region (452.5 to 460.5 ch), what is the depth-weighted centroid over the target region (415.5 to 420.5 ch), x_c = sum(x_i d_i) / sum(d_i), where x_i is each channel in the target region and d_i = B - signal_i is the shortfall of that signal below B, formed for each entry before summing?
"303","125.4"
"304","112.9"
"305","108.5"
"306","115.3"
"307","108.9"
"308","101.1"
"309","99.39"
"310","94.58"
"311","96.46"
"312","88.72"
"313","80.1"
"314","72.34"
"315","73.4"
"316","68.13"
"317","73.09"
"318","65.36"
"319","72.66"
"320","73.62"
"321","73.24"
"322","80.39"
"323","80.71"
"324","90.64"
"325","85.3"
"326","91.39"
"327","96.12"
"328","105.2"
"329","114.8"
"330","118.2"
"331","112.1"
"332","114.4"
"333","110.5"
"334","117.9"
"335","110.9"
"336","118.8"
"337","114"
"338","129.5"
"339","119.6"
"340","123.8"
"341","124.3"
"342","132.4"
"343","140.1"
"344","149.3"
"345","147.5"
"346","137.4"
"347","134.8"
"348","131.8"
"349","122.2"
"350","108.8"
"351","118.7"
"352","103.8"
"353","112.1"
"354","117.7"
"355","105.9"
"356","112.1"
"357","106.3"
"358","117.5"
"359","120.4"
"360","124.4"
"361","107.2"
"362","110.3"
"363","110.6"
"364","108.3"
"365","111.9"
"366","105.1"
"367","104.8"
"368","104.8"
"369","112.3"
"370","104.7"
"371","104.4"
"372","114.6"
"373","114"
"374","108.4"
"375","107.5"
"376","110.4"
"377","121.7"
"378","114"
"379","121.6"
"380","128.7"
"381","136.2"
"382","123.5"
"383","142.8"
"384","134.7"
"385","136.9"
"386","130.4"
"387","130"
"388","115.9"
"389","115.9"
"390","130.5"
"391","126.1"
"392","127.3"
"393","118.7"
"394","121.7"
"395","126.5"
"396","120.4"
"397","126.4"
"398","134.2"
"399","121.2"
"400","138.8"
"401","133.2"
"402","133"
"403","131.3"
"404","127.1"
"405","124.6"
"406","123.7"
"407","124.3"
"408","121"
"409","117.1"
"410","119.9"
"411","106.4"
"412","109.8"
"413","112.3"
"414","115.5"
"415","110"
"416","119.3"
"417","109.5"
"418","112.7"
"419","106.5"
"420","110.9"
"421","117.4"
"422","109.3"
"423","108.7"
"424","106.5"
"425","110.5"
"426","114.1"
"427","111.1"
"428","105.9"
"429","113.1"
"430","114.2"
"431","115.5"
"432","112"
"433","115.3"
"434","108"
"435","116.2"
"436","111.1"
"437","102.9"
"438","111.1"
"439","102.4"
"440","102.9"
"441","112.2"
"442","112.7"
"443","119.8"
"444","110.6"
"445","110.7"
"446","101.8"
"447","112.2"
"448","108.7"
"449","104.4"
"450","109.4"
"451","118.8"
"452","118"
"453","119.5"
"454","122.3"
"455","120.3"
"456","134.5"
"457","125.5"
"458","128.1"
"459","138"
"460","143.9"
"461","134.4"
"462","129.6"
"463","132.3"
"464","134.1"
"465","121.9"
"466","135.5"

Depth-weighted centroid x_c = 418.2 ch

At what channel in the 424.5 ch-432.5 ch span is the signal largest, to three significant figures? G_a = 431 ch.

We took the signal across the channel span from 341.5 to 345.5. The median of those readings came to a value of 144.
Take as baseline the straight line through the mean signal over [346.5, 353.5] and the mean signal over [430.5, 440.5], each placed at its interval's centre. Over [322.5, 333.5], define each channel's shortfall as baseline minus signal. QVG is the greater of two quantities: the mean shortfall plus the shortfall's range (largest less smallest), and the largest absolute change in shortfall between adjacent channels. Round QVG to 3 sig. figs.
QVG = 57.7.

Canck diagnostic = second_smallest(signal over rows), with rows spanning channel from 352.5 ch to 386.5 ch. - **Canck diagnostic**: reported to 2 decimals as 104.70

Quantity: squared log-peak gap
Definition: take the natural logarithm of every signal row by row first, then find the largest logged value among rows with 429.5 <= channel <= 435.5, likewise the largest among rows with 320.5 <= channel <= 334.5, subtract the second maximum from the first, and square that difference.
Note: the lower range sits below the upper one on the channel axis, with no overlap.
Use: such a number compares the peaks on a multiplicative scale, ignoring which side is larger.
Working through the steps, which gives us 0.000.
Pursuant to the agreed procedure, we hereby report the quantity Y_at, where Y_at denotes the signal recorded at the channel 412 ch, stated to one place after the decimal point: 109.8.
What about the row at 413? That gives 112.3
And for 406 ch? 123.7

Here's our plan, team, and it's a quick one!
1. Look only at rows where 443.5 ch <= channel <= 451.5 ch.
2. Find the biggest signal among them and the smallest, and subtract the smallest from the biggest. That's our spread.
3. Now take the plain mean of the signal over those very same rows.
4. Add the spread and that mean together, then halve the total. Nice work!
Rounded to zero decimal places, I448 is 63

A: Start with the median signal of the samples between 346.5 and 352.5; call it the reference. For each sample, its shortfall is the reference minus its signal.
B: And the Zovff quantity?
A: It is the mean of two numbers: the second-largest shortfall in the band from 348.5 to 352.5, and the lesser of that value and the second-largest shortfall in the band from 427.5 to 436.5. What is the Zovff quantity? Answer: 12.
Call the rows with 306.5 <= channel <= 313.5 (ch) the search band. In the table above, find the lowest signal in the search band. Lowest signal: 80.1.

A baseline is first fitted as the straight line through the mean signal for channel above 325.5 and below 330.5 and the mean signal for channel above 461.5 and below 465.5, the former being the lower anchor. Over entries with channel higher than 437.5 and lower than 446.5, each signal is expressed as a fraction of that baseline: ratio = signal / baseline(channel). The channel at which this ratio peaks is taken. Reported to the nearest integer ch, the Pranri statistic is 443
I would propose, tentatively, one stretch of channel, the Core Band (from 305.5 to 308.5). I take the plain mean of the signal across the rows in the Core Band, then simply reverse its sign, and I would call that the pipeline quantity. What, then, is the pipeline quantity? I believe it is -108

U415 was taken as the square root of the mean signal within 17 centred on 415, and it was 10.7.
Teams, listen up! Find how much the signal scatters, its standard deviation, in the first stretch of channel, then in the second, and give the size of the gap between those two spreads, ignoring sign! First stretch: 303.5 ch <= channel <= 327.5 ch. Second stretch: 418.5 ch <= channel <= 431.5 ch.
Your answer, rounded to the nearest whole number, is 11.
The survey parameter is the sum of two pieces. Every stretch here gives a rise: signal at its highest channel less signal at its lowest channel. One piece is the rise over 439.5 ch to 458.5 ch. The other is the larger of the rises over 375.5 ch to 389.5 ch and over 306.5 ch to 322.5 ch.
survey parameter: 31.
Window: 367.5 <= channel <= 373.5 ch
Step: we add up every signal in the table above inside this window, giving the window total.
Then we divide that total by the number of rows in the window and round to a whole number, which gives 109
